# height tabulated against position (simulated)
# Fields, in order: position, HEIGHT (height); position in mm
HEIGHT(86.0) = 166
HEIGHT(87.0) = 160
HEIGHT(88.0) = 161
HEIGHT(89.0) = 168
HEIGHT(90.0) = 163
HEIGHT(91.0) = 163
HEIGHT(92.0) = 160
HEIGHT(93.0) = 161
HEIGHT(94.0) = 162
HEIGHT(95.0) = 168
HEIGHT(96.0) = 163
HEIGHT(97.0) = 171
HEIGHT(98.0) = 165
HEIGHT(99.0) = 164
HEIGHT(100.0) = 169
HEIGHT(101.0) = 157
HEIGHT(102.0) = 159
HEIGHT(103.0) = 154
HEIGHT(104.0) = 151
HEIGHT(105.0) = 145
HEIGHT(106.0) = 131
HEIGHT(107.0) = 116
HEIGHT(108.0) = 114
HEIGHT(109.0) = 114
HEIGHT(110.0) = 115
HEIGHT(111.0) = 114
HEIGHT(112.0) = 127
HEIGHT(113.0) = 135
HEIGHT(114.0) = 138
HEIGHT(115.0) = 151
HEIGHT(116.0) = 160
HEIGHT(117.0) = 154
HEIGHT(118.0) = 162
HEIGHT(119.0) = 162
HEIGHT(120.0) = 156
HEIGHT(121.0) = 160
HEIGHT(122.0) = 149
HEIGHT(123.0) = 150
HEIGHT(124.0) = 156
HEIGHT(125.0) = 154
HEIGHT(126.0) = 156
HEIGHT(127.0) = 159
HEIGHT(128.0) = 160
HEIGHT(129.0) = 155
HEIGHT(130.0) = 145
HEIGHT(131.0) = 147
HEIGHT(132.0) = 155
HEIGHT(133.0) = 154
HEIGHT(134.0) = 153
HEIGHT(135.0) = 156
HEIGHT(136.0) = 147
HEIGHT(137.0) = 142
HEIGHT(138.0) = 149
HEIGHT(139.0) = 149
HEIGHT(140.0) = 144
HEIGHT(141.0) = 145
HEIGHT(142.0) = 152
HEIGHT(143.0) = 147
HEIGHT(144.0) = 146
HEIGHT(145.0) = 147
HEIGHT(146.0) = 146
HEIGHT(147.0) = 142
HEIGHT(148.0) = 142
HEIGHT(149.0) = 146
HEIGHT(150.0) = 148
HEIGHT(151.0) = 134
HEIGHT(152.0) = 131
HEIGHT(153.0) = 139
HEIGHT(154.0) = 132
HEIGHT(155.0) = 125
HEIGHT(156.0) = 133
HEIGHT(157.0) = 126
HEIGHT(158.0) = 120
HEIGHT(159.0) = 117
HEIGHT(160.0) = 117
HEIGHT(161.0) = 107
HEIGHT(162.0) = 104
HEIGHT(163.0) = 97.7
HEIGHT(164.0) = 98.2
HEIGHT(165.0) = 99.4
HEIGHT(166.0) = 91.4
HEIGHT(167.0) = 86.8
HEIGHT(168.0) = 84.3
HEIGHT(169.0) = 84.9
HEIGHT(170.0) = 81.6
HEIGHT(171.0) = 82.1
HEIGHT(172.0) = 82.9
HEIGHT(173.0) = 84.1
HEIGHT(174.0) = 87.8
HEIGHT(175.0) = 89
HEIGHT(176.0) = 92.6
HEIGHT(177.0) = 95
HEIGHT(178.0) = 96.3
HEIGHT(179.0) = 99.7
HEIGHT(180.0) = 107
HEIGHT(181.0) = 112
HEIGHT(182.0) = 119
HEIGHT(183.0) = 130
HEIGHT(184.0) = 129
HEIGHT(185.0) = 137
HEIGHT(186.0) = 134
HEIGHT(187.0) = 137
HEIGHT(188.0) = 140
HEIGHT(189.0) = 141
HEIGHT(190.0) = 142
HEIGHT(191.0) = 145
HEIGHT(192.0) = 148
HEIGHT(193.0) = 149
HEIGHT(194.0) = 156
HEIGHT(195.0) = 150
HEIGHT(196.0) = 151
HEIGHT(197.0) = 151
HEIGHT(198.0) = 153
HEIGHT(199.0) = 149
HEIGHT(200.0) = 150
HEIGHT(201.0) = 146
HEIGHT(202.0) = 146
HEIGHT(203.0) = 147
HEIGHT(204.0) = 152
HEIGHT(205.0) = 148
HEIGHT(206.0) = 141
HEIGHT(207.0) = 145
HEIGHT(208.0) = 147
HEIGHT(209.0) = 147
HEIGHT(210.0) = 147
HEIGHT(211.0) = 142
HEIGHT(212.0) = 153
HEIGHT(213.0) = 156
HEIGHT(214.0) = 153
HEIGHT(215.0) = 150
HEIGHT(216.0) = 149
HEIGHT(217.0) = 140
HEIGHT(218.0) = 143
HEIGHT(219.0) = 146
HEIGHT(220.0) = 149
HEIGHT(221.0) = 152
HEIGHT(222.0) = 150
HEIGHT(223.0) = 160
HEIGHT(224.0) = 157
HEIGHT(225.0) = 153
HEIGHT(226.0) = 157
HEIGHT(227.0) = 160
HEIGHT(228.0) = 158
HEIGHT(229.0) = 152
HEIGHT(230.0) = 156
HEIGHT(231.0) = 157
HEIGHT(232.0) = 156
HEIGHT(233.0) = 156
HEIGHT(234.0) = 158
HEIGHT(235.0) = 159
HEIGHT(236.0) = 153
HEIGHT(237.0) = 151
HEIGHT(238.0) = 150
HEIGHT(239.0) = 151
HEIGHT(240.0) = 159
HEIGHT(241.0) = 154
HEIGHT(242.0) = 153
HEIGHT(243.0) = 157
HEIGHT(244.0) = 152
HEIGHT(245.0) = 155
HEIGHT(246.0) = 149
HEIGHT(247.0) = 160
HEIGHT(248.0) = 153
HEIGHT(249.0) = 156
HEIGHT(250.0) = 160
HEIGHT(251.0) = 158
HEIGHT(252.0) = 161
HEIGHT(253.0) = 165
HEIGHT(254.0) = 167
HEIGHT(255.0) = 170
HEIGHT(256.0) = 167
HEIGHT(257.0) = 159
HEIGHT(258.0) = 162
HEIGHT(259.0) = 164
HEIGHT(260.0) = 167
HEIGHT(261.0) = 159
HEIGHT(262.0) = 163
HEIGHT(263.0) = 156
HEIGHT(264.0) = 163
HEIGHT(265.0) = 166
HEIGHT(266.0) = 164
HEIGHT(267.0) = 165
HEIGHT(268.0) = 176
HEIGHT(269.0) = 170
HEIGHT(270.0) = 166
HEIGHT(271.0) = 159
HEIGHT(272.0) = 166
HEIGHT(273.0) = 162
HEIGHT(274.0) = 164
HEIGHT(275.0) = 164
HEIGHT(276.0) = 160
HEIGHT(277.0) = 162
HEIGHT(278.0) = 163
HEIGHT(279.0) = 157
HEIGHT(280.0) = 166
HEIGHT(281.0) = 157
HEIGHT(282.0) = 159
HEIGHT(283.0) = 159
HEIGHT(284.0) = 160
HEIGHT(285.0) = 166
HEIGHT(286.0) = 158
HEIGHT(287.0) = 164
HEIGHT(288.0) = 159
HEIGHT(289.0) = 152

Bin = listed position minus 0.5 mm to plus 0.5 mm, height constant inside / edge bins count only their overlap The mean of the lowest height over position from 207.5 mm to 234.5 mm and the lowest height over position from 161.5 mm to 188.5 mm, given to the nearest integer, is 111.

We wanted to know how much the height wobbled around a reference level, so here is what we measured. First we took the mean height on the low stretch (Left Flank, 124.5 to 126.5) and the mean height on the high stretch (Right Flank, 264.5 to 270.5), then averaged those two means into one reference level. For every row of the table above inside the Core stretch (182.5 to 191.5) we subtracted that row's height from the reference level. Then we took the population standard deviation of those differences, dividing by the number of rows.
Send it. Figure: 5.1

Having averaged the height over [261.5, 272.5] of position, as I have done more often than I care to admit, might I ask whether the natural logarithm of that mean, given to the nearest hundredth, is 5.11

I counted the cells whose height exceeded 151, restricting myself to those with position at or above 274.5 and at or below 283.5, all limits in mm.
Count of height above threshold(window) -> 9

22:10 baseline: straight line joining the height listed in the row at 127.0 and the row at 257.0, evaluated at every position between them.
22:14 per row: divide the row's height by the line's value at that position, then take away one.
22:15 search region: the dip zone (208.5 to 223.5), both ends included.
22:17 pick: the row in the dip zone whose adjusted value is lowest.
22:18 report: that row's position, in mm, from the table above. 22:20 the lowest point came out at 217.0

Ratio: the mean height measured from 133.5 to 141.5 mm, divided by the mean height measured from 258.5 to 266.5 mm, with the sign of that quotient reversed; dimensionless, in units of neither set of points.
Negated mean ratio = -0.910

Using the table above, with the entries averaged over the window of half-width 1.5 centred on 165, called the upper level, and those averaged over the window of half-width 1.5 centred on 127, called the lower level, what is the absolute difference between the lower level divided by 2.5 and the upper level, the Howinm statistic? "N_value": 33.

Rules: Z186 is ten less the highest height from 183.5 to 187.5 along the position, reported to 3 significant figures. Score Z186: -127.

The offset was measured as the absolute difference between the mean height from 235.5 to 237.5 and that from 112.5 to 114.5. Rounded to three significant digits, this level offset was 15.5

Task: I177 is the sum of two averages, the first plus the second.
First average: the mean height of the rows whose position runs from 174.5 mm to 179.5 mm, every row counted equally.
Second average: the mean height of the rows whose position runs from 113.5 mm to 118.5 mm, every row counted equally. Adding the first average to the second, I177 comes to 248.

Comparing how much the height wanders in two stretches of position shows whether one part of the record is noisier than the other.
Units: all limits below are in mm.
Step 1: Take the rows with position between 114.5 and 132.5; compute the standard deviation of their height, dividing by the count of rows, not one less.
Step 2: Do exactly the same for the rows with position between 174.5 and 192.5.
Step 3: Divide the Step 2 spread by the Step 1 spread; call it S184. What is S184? 4.1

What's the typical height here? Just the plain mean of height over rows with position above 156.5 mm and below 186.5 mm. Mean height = 103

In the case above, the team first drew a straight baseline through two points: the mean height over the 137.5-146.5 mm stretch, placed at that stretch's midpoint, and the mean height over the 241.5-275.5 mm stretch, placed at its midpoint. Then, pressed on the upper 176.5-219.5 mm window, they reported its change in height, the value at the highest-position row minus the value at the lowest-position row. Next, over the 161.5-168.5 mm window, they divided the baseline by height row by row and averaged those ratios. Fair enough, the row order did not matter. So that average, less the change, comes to -49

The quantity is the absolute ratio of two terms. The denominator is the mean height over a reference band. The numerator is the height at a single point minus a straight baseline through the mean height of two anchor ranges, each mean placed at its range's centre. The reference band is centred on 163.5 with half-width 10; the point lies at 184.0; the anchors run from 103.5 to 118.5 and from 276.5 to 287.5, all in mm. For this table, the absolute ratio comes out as 0.167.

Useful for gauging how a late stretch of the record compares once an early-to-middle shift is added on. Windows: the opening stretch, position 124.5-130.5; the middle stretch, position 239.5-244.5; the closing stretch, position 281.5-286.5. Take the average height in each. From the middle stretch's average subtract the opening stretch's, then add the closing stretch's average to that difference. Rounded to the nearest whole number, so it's 161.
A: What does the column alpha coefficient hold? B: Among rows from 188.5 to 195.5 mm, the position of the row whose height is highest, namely 194.0 mm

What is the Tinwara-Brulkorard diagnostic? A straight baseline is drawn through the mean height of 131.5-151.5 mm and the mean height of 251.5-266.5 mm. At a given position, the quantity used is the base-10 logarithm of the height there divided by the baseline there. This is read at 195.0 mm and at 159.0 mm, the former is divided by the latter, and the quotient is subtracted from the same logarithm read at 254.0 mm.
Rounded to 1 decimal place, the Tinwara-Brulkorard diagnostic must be -0.1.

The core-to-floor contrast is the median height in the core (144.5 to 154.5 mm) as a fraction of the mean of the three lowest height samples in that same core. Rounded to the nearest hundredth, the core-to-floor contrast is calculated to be 1.07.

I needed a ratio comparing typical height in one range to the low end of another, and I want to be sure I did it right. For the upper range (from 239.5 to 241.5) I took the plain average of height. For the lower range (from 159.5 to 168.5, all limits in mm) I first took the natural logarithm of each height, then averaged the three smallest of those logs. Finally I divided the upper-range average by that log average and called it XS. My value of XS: 35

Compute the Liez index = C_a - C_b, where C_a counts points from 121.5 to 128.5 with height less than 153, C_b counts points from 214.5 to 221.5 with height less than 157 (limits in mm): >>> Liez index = -5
